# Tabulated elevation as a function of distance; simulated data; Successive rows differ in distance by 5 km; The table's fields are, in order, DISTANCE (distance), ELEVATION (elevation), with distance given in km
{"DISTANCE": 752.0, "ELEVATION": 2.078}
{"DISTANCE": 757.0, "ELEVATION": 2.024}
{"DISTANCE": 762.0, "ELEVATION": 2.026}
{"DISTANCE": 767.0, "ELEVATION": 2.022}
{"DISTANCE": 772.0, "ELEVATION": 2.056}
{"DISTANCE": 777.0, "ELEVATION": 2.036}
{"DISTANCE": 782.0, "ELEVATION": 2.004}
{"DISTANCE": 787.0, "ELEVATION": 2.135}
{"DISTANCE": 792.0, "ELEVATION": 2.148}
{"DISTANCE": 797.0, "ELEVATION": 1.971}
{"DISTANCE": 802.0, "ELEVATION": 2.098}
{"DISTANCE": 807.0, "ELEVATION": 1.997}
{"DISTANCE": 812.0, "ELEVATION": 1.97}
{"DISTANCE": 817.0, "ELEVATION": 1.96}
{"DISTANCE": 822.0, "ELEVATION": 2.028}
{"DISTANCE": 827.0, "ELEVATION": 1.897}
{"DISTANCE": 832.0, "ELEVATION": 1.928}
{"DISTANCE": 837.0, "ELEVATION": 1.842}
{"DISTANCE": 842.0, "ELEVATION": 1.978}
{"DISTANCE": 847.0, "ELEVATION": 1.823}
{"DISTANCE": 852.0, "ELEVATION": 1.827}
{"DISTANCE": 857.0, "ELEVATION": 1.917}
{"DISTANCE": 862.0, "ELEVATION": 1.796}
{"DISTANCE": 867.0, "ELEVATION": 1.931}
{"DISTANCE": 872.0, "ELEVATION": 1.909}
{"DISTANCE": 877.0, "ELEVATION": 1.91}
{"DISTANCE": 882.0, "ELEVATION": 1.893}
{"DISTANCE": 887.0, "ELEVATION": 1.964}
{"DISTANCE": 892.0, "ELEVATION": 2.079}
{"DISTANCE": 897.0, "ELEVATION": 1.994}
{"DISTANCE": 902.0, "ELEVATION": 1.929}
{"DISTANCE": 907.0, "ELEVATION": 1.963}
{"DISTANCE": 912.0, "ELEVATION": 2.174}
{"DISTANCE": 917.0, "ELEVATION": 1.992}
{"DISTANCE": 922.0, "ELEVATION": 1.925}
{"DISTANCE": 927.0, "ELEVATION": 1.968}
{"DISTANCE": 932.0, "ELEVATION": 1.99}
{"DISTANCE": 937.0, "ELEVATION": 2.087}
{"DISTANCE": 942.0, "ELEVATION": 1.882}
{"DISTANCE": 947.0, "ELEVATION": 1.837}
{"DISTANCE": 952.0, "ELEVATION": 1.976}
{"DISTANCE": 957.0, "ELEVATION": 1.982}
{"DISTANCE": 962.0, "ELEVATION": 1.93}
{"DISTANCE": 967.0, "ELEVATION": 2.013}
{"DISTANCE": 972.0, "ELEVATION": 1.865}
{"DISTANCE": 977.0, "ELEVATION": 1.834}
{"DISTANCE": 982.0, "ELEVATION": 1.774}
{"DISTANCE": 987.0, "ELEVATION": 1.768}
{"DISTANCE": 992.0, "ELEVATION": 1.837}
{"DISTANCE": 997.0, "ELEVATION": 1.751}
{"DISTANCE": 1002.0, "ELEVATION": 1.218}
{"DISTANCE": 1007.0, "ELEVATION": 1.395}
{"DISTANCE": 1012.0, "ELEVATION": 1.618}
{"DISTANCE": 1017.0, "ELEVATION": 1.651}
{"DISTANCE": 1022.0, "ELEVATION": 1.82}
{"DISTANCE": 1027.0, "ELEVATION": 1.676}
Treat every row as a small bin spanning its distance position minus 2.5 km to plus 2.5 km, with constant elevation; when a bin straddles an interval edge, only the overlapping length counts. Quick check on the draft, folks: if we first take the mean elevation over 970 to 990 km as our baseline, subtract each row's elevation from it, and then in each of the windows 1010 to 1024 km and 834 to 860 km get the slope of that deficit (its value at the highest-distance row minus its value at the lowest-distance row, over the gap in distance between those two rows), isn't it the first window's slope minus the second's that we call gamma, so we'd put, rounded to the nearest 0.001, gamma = -0.016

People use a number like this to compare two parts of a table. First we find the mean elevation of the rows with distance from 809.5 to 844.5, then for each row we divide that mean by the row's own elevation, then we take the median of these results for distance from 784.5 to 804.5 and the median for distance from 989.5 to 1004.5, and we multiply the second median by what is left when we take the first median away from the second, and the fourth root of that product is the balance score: 0.68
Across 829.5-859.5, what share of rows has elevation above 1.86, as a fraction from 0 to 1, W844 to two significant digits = 0.50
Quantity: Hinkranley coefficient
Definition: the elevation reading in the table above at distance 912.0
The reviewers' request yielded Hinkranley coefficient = 2.174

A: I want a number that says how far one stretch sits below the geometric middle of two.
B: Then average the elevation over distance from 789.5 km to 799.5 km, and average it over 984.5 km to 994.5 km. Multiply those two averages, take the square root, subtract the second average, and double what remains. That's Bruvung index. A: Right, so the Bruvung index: 0.25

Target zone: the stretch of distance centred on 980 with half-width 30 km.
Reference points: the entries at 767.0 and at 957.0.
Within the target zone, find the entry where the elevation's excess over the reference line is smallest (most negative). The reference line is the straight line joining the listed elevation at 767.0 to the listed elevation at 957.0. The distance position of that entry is 1002.0 km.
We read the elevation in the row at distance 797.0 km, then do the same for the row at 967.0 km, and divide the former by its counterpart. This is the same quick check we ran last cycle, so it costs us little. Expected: 0.98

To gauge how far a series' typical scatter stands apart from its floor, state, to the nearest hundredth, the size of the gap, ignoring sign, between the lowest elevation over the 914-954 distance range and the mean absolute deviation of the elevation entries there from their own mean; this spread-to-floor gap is 1.78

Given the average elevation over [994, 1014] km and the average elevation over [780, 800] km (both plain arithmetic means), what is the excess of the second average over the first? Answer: 0.57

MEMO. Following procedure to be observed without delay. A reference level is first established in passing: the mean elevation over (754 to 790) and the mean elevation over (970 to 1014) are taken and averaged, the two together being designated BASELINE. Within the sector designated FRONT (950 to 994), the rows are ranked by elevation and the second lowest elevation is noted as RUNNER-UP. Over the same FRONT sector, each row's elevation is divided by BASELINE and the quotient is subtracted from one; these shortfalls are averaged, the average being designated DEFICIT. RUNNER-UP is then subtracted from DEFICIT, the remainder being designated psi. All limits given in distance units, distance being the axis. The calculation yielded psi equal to -1.79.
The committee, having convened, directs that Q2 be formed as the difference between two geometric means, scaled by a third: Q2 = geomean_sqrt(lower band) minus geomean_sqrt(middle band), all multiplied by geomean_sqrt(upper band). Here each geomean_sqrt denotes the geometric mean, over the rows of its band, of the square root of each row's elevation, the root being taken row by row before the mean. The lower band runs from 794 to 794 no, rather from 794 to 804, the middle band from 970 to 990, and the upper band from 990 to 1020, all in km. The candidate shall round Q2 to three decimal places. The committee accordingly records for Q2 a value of 0.101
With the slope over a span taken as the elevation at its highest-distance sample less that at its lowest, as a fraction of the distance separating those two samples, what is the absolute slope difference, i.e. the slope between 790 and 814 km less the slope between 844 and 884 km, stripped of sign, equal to 0.0109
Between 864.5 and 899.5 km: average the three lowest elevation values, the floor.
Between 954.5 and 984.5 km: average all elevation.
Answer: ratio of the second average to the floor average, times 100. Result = 100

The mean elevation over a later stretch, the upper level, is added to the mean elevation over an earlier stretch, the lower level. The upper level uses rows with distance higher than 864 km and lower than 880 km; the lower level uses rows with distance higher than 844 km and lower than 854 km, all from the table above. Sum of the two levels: 3.74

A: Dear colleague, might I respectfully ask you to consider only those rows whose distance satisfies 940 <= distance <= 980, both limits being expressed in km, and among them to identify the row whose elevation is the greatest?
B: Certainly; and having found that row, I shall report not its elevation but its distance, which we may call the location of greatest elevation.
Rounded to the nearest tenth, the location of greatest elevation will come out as 967.0 km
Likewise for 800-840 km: 802.0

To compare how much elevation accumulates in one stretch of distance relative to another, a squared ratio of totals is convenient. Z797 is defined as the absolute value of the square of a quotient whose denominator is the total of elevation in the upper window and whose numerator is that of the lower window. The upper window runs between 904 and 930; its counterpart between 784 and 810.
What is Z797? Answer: 1.07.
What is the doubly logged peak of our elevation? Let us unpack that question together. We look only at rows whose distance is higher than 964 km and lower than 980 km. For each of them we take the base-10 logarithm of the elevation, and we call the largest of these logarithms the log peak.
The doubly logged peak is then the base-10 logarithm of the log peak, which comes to -0.52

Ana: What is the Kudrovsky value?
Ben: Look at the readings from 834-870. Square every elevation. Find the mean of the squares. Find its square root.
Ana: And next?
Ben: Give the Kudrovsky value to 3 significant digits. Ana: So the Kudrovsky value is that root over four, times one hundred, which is 46.9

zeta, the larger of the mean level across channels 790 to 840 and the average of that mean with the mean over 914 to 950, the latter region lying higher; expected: 1.98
